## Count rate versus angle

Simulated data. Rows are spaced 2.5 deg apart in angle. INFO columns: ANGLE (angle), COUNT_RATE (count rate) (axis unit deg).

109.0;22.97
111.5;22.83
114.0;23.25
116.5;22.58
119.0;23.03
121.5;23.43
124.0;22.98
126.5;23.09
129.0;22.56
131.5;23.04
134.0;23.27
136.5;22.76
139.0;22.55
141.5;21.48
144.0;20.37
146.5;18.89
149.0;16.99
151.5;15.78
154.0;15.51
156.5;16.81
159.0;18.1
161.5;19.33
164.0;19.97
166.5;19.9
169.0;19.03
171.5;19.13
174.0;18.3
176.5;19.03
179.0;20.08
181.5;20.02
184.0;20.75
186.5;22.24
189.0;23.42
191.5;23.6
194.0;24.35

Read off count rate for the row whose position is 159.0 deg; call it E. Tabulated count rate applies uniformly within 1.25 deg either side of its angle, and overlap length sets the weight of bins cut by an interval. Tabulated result 18.1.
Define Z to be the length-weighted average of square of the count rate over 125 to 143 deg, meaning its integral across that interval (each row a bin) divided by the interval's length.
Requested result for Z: 513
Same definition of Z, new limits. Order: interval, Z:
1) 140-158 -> 330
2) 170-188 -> 400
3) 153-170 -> 341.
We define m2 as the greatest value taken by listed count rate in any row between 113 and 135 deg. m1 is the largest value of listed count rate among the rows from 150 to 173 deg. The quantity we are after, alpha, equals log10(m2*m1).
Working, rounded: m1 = 19.97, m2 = 23.43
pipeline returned 2.67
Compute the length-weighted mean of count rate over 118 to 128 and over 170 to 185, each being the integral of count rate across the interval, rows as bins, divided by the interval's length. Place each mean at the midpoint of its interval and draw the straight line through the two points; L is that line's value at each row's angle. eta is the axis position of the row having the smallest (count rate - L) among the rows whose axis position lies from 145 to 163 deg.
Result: 154.0 deg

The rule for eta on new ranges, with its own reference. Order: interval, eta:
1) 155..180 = 156.5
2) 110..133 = 111.5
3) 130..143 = 141.5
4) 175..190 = 176.5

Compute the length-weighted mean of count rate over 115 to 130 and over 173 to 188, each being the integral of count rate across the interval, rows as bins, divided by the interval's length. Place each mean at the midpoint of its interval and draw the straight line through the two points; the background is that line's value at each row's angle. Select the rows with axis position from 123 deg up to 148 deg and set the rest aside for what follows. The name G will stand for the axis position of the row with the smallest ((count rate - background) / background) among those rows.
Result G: 146.5 deg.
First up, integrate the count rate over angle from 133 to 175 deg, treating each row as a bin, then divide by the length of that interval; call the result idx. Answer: 19.3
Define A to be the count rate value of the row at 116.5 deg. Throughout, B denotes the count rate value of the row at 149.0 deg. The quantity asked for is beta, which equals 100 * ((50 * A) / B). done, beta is 6645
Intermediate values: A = 22.58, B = 16.99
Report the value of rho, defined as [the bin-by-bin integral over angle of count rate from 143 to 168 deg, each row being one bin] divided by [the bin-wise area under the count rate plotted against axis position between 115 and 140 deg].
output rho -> 0.79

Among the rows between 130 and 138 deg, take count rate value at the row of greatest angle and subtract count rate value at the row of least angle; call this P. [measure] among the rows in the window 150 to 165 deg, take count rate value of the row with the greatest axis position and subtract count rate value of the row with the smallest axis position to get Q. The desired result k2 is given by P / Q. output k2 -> -0.1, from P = -0.3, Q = 4.2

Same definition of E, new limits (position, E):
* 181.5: 20.02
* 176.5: 19.03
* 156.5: 16.81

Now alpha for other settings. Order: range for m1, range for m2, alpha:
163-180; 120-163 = 2.67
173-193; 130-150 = 2.74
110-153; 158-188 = 2.72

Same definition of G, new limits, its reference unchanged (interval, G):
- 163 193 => 174.0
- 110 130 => 116.5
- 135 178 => 154.0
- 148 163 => 154.0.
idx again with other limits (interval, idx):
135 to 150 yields 20.6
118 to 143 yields 22.8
